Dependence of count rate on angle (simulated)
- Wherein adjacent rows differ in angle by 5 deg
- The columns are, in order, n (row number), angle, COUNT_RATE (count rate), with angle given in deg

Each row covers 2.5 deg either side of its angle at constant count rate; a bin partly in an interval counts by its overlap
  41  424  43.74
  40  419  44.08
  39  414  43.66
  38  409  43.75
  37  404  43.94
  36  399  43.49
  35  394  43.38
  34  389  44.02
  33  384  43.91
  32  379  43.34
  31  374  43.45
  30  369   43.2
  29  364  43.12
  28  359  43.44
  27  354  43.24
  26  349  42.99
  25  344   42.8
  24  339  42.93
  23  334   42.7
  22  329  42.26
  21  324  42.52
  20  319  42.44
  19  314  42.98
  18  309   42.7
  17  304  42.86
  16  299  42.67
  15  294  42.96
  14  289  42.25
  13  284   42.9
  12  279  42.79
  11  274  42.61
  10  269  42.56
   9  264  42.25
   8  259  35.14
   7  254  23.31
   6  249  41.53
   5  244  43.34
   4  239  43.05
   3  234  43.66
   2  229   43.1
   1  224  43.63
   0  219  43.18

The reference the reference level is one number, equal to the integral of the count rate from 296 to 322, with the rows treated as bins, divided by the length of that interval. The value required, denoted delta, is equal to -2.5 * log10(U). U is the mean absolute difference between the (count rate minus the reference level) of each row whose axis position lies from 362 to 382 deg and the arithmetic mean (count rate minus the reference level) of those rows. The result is 2.3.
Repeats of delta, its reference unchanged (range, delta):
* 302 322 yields 1.9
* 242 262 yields -2.0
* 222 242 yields 1.4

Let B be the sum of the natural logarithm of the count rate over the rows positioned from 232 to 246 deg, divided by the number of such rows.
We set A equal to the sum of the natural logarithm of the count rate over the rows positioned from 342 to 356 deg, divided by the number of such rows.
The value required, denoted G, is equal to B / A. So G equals 1.00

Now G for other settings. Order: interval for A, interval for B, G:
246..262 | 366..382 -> 1.08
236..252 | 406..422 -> 1.01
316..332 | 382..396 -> 1.01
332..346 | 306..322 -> 1.00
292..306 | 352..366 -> 1.00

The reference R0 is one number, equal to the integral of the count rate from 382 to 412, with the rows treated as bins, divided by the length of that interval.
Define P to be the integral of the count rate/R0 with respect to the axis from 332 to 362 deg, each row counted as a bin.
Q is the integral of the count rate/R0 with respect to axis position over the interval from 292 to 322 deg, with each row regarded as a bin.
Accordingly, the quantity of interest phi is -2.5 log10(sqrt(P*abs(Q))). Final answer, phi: -3.67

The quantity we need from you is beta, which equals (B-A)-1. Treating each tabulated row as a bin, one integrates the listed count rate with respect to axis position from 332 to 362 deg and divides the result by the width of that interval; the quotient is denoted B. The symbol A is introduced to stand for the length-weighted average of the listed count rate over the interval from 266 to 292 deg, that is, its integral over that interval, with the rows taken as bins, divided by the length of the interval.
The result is -0.6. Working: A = 42.6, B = 43.0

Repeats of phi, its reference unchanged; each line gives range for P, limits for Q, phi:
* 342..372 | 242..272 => -3.61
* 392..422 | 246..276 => -3.61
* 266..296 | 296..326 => -3.67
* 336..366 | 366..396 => -3.68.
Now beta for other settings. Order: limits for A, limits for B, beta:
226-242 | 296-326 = -1.6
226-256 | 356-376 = 2.3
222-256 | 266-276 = 1.1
